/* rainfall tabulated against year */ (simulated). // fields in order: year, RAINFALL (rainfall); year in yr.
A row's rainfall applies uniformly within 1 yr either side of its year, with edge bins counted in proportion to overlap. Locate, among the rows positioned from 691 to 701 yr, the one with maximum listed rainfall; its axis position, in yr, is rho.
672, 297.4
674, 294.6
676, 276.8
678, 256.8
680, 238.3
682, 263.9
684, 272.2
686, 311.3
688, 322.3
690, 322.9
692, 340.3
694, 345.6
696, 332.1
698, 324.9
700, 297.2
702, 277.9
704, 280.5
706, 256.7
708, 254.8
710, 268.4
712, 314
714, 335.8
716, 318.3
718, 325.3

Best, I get 694 yr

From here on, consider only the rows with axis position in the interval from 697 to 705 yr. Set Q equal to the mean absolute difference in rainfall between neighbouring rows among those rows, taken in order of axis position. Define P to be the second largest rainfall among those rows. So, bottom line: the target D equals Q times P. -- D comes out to 4914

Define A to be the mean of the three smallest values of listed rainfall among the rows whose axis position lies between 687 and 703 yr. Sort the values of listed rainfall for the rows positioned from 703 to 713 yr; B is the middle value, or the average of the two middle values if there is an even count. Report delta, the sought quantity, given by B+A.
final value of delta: 568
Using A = 299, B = 268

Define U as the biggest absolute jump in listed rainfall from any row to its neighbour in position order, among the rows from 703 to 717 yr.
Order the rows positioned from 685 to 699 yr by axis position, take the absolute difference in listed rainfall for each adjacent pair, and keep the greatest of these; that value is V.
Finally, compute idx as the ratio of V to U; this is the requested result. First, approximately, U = 46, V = 17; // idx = 0.4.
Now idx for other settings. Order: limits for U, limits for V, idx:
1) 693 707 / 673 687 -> 1.4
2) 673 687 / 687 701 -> 0.7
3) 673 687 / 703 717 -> 1.2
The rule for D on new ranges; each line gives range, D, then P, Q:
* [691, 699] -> 2949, 340.3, 9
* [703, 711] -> 3516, 268.4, 13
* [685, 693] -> 3121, 322.9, 10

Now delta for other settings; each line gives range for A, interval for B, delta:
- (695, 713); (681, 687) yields 532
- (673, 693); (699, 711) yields 526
